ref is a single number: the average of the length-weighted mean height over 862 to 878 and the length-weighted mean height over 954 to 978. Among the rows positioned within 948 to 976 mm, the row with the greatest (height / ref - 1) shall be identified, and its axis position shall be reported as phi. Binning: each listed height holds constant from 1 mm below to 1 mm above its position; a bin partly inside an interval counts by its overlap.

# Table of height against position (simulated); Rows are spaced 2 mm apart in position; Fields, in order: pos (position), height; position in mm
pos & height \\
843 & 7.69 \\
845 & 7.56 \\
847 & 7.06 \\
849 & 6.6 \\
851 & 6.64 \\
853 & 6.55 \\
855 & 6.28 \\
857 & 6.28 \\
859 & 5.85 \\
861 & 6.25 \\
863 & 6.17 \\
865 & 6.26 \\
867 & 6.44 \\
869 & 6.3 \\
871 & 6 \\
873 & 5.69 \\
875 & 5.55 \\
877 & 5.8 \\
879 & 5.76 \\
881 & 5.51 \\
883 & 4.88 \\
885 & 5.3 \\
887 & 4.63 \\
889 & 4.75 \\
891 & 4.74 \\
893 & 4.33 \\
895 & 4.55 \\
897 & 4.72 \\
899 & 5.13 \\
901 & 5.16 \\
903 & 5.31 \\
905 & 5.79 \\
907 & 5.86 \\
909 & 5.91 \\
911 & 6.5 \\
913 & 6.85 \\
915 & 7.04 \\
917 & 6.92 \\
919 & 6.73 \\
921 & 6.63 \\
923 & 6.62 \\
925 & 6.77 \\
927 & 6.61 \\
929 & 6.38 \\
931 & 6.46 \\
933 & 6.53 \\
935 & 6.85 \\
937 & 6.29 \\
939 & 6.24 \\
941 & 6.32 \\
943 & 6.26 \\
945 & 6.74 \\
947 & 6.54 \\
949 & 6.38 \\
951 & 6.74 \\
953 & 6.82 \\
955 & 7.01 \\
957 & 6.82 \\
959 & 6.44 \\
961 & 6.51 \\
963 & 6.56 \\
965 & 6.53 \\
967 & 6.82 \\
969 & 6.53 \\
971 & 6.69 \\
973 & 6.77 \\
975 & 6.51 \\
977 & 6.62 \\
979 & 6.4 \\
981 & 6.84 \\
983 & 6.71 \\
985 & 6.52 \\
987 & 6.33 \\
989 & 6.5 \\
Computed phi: 955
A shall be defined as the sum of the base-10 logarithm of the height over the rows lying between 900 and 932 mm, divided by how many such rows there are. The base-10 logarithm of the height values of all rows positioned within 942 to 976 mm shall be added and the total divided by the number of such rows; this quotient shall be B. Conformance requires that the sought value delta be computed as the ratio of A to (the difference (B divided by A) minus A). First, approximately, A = 0.801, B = 0.82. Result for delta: 4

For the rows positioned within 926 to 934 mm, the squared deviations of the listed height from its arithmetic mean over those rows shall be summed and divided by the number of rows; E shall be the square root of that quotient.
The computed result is 0.085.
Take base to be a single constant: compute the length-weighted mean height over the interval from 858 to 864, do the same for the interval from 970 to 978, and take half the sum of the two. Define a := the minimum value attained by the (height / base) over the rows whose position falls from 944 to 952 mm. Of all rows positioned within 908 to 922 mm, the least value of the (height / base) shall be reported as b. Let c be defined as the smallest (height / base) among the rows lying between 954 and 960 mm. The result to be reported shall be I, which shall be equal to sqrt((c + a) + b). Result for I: 1.71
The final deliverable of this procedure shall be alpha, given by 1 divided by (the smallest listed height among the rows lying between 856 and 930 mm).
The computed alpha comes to 0.23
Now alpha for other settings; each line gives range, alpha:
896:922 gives 0.21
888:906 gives 0.23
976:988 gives 0.16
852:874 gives 0.18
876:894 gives 0.23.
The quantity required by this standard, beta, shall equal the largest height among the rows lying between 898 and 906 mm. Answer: 5.79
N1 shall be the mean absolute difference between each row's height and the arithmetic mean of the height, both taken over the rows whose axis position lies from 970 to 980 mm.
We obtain 0.11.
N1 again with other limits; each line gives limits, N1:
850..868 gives 0.16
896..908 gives 0.33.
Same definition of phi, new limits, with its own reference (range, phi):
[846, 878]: 847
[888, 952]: 915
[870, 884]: 871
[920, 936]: 935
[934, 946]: 935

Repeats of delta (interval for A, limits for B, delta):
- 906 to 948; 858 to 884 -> 6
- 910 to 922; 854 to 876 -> 7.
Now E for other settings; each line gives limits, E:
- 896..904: 0.219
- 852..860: 0.251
